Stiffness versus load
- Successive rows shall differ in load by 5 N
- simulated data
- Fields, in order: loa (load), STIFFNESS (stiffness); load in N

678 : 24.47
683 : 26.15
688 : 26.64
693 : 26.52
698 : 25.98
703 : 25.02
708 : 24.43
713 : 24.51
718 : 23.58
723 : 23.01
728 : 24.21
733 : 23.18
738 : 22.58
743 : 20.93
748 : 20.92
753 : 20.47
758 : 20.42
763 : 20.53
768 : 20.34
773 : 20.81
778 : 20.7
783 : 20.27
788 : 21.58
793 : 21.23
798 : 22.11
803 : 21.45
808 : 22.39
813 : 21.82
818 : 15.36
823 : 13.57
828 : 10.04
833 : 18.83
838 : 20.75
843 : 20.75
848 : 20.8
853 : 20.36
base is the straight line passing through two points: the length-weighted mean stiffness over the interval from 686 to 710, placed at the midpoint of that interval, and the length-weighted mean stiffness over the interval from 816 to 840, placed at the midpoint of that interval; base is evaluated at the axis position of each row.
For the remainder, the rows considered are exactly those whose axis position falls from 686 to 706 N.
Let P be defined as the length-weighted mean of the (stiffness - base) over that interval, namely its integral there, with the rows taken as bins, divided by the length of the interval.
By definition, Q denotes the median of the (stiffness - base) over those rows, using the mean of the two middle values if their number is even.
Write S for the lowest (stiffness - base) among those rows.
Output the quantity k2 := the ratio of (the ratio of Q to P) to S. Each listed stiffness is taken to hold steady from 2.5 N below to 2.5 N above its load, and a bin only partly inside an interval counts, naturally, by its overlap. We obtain -6.0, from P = 0.1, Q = 0.2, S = -0.3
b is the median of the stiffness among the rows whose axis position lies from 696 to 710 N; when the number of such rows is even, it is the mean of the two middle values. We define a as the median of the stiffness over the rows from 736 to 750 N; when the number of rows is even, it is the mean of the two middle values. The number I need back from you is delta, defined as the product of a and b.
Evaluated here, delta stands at 524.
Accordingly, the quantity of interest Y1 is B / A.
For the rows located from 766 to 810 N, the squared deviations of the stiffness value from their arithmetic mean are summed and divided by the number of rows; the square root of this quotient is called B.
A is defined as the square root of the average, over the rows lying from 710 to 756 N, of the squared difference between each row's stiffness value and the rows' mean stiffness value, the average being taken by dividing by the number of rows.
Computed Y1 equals 0.5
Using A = 1.4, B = 0.7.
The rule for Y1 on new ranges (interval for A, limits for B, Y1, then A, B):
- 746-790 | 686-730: 3.2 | 0.4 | 1.2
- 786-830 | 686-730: 0.3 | 4.3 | 1.2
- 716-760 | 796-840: 3.0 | 1.4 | 4.2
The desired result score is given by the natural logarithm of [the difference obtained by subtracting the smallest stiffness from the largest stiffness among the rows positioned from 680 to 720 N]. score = 1.12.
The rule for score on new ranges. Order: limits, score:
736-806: 0.84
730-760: 1.02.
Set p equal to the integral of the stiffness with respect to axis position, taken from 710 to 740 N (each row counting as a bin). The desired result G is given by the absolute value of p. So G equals 706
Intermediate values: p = 706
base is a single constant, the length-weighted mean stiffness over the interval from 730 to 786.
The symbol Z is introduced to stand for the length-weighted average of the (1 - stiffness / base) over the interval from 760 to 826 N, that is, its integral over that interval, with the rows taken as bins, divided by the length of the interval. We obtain 0.045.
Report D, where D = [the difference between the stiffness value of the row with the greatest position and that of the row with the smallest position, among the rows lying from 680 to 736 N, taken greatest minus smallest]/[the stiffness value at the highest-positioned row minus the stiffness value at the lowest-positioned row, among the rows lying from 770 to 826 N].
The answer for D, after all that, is 0.4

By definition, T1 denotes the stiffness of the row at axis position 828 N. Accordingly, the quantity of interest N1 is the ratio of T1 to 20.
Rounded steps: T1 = 10.04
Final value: 0.50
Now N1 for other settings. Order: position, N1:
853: 1.02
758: 1.02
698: 1.30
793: 1.06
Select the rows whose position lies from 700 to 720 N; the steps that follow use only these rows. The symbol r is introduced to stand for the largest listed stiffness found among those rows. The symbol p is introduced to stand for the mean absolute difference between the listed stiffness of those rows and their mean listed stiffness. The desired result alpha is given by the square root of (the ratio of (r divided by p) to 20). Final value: 1.76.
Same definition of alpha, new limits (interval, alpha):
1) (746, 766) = 2.50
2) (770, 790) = 1.71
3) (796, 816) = 1.91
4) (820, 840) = 0.51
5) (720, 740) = 1.58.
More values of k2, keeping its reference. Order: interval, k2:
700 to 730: -2.2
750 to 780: 1.1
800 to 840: -0.4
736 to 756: -0.9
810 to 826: 0.9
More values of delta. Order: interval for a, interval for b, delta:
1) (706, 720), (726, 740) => 566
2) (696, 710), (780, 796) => 531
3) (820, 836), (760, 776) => 279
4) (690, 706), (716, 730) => 613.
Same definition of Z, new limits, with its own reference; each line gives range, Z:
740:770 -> 0.019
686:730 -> -0.181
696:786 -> -0.060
